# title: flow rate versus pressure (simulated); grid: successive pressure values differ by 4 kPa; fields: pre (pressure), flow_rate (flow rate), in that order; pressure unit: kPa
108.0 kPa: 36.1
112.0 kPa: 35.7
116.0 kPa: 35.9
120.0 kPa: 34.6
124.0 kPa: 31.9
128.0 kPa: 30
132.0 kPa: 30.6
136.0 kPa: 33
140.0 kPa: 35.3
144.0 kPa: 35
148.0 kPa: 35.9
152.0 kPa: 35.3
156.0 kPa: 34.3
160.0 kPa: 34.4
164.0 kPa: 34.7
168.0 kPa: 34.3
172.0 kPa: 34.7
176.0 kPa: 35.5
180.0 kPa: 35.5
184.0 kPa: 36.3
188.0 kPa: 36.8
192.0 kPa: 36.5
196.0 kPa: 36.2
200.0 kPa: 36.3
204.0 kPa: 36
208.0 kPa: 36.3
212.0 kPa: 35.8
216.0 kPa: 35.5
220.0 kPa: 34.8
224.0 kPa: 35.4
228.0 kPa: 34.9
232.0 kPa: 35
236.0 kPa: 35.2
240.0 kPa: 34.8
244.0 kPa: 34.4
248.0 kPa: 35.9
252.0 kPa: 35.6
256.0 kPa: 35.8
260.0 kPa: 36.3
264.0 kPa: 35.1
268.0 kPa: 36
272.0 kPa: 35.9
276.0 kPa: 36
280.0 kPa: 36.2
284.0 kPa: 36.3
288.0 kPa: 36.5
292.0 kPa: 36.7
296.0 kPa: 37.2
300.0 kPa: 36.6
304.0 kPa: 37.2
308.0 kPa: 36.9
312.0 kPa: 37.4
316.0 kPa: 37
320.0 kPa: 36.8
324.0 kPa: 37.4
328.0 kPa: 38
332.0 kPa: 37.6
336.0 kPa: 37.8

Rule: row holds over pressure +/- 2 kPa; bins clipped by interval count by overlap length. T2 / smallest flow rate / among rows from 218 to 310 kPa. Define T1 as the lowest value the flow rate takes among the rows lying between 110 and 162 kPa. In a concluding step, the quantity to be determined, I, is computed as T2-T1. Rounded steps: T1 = 30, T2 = 34.4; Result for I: 4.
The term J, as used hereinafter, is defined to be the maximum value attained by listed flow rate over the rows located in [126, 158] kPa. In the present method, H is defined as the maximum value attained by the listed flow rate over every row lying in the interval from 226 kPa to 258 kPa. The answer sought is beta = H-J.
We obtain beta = 0.0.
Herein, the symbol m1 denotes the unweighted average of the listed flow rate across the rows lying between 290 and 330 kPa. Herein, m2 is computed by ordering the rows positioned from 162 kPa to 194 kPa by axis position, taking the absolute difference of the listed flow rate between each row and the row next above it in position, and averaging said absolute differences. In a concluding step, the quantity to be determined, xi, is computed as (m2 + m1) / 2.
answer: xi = 18.8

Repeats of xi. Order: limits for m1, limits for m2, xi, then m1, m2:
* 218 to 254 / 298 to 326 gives 17.8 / 35.1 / 0.433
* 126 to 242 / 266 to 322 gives 17.6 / 35.0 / 0.308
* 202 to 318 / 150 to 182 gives 18.2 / 36.0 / 0.429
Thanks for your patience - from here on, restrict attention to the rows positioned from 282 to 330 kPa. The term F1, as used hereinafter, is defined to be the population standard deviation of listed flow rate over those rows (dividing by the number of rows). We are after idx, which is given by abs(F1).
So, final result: 0.45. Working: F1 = 0.45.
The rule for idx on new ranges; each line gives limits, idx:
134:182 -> 0.74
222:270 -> 0.54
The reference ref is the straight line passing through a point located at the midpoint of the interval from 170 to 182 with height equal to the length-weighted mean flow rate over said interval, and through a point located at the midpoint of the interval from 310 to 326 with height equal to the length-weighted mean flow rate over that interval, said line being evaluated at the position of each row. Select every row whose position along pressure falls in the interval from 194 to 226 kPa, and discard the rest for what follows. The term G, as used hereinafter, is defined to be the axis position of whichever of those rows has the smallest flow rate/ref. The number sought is 220.0 kPa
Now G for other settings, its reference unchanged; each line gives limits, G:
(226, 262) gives 244.0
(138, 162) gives 156.0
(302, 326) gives 320.0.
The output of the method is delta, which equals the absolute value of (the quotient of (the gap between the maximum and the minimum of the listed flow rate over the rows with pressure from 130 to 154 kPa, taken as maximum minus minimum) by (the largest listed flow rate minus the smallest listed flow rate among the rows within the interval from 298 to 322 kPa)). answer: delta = 7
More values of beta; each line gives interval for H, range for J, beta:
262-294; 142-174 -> 0.8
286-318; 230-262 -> 1.1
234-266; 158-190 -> -0.5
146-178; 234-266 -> -0.4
